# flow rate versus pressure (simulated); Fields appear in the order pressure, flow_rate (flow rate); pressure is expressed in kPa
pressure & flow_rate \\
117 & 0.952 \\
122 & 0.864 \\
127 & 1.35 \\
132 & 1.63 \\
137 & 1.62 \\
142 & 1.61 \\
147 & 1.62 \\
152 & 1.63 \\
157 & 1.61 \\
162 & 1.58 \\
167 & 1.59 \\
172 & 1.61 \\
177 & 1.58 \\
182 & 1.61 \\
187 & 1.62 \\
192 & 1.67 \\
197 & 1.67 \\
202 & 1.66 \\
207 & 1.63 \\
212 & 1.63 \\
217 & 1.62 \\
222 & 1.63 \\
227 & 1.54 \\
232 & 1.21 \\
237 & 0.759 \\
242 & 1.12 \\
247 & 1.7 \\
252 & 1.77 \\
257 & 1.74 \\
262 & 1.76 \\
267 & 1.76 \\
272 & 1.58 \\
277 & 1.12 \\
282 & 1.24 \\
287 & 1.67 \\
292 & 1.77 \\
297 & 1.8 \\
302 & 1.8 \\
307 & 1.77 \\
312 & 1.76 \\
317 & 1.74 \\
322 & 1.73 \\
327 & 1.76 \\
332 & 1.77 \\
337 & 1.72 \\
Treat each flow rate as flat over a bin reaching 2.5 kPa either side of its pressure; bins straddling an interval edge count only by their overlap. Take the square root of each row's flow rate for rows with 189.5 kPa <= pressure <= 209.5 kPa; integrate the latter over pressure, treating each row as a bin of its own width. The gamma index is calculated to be 25.7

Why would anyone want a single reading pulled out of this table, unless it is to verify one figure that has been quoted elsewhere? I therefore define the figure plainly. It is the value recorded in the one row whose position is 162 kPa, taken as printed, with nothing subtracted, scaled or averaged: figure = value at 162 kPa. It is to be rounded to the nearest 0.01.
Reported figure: 1.58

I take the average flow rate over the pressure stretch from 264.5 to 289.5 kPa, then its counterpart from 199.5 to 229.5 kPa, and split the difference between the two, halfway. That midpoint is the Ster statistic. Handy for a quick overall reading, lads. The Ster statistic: 1.55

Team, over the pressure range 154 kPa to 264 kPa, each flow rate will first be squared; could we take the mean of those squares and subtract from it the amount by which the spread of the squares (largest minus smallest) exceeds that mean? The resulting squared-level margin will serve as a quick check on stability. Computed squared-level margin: 2.4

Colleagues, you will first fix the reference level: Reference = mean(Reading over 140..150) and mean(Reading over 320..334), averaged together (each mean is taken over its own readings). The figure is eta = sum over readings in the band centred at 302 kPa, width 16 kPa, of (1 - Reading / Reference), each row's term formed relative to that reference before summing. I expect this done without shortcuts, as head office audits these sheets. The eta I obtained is -0.19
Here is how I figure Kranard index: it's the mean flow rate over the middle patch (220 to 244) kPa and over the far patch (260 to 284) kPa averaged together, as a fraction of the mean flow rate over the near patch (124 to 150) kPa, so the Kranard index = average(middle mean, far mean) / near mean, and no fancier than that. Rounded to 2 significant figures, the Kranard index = 0.88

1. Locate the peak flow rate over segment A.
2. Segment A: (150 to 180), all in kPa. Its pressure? 152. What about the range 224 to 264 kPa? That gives 252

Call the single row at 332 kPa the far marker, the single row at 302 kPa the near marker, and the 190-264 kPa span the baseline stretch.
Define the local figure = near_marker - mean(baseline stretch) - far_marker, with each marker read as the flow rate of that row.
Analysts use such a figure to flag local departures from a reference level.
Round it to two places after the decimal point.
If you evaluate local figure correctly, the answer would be -1.51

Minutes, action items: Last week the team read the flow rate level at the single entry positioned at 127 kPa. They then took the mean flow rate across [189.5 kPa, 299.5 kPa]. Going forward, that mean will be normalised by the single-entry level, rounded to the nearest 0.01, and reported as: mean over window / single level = 1.15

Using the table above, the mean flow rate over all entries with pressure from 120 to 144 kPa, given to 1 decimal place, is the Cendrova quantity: 1.4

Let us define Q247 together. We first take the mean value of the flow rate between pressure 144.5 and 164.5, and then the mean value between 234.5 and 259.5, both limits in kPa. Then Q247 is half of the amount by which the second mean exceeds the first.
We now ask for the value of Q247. -0.10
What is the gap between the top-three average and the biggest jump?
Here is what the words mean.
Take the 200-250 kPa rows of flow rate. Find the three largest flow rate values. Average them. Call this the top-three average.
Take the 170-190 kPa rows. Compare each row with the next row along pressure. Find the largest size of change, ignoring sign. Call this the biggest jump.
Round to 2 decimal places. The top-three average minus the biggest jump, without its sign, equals 1.63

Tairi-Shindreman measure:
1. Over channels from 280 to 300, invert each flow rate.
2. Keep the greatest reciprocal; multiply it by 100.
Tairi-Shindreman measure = 81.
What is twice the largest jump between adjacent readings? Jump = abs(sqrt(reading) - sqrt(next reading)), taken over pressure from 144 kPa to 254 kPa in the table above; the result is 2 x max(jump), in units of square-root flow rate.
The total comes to 0.49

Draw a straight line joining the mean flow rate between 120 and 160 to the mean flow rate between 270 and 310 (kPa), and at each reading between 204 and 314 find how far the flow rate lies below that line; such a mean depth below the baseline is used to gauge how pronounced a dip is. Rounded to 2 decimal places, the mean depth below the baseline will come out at 0.01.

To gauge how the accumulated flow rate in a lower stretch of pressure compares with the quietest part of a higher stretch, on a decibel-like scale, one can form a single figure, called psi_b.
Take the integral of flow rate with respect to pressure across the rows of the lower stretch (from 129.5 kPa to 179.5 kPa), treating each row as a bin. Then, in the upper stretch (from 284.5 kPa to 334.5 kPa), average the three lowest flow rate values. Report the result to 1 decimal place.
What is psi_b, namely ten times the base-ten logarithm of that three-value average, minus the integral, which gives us -78.1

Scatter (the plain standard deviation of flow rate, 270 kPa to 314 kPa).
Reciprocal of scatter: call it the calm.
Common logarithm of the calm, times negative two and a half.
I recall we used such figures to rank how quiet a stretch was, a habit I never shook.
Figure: -1.5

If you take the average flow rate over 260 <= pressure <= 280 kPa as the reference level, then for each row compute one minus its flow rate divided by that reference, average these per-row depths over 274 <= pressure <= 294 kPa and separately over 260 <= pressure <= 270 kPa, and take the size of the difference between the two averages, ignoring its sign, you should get 0.20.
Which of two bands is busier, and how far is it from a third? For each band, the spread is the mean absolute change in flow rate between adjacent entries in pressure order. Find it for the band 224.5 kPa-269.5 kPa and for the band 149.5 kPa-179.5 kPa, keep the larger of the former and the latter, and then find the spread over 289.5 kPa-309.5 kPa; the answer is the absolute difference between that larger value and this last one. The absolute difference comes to 0.210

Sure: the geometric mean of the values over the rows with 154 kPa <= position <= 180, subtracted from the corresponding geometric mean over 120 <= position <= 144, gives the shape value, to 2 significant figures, -0.22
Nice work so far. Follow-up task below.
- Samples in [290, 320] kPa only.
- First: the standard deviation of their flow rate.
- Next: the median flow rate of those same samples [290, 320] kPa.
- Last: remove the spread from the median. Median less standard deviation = 1.75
